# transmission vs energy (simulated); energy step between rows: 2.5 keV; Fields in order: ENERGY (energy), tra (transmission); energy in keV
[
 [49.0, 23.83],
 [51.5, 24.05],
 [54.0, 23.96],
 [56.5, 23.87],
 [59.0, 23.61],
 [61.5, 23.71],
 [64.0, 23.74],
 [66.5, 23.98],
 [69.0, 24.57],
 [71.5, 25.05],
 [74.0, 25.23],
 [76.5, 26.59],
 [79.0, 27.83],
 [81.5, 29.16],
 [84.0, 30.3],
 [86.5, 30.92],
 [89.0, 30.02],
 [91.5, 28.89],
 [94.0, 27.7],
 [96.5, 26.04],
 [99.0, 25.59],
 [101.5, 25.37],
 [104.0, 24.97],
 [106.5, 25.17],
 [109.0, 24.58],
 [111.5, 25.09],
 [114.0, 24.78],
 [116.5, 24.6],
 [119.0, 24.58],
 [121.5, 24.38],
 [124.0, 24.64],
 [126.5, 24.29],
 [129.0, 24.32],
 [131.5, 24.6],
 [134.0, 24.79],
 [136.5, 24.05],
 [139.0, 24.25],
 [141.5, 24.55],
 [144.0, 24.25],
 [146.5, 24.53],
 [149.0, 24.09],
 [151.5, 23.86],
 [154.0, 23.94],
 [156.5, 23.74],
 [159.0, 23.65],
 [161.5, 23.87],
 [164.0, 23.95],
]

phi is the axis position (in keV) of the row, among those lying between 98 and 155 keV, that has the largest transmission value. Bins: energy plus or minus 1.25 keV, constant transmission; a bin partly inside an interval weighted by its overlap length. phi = 99.0 keV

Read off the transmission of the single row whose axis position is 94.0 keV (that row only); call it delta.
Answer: 27.7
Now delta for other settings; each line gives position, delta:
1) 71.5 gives 25.05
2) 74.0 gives 25.23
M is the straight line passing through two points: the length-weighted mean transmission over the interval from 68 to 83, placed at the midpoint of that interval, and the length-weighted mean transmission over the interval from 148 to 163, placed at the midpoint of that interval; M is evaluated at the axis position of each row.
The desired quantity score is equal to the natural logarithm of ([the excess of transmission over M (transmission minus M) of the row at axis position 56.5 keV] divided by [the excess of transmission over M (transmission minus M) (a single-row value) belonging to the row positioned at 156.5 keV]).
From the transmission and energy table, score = 3.7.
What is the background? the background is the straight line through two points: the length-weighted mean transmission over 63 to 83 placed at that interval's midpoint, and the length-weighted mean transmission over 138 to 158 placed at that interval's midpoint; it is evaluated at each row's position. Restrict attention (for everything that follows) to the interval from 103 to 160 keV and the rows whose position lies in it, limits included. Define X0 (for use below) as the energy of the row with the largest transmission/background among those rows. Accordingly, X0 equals 146.5 keV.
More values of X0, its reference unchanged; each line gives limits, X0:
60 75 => 74.0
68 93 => 86.5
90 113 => 91.5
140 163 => 146.5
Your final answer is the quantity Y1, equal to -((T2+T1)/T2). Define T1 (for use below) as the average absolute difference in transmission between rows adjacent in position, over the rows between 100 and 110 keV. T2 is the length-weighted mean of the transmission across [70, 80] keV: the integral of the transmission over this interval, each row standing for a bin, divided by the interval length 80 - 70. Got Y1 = -1.02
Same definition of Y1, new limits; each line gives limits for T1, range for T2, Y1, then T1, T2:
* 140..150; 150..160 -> -1.01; 0.34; 23.8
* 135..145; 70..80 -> -1.01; 0.27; 26.1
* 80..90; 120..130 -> -1.04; 0.89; 24.4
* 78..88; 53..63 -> -1.04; 1.03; 23.8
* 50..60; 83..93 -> -1.00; 0.15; 30.0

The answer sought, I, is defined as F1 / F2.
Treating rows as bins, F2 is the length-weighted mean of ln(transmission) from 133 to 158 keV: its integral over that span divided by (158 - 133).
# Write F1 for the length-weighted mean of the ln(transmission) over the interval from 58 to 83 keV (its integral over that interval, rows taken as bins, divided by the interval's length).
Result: 1.01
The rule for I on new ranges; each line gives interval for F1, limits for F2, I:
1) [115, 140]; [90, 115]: 0.98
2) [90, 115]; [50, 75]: 1.02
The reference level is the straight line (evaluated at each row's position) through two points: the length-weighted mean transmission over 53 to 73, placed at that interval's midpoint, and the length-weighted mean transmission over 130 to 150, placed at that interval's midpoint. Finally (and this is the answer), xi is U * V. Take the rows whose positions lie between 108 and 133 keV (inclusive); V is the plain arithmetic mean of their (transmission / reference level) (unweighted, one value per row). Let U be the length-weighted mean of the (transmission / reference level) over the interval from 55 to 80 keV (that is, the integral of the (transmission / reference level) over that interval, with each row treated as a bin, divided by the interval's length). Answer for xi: 1.04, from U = 1.03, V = 1.011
